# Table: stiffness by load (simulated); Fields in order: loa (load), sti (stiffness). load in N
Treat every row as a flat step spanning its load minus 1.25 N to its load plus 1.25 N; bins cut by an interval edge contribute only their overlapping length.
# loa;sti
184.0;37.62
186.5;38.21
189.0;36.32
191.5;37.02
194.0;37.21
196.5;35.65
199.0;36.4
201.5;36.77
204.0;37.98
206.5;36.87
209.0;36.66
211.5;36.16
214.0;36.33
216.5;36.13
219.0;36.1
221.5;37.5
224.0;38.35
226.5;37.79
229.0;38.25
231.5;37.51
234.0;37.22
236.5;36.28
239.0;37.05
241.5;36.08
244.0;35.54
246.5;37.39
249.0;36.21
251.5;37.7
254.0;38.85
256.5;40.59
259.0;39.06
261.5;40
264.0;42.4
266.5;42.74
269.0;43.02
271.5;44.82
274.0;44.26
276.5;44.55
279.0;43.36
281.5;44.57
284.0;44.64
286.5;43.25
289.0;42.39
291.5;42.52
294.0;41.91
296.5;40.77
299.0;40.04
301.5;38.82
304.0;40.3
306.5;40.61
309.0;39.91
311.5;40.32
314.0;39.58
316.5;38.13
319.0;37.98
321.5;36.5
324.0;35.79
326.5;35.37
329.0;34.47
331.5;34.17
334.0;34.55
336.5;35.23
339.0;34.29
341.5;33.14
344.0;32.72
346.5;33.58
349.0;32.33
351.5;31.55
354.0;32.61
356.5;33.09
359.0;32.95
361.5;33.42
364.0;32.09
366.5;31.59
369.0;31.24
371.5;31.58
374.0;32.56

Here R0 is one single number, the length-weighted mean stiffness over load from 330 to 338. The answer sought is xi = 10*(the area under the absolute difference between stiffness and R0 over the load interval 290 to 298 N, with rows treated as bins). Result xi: 565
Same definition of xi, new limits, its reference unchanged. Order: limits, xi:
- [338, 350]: 171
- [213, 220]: 109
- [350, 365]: 302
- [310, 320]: 442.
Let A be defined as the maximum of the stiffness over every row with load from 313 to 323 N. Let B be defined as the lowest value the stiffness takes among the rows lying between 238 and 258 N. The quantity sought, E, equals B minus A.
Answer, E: -4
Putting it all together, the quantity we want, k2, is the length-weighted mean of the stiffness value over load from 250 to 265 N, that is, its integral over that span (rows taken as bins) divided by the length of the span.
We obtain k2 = 39.7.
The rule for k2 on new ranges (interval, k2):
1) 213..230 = 37.2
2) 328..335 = 34.4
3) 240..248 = 36.4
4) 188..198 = 36.6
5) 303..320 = 39.6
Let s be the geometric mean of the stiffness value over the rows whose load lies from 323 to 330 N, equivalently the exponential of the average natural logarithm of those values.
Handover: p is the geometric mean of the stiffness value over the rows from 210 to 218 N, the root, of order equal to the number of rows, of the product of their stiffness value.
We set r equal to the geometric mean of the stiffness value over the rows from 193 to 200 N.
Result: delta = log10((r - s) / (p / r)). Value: 0.1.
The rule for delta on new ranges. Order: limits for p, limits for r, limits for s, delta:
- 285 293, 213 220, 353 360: 0.4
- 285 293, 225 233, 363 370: 0.7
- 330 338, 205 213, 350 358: 0.6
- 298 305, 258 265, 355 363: 0.9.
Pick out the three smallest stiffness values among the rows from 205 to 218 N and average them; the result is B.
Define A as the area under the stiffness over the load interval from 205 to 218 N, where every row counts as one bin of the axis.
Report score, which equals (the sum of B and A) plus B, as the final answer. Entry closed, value 546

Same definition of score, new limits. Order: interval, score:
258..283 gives 1154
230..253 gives 919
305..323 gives 777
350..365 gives 554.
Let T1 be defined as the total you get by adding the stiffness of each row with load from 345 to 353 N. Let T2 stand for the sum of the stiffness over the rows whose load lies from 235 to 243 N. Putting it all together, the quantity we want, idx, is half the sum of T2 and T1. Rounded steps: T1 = 97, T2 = 109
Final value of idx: 103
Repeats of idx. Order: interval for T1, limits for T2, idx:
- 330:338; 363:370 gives 99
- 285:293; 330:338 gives 116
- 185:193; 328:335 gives 107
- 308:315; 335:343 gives 111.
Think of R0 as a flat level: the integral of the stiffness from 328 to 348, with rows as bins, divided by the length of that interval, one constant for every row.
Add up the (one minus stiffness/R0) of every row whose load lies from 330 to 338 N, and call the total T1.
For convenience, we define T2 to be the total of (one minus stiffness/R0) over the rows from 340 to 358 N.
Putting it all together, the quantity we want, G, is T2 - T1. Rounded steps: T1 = -0.1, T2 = 0.3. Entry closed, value 0.32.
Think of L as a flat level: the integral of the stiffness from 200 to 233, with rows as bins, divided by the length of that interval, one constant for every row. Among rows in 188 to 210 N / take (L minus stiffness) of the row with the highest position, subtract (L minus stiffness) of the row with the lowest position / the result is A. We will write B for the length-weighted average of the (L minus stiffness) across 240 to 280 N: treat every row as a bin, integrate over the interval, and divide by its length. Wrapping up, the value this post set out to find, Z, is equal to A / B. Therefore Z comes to 0.1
